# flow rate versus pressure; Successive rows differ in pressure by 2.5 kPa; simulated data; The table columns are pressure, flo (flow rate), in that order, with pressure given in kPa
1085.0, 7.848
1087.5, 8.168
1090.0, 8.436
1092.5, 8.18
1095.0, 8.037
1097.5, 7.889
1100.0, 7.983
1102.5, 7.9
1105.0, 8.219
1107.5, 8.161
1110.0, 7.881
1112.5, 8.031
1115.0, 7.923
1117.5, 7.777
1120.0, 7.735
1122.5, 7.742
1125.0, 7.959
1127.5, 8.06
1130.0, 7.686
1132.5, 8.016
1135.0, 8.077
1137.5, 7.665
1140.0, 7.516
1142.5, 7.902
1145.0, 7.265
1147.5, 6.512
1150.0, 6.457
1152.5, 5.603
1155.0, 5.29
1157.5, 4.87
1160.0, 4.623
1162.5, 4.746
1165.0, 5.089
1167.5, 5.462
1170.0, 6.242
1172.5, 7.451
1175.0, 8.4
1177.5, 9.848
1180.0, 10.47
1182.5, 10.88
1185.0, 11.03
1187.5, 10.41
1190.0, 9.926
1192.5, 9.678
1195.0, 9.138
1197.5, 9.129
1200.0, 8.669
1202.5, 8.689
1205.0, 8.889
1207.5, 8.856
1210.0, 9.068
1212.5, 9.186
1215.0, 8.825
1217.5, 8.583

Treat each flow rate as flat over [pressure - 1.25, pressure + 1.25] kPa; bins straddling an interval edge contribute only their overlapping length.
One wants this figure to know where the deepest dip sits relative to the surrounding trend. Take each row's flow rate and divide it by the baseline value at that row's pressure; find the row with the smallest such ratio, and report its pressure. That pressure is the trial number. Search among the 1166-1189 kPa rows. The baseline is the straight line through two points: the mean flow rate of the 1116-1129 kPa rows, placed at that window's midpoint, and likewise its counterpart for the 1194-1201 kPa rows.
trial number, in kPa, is 1167.5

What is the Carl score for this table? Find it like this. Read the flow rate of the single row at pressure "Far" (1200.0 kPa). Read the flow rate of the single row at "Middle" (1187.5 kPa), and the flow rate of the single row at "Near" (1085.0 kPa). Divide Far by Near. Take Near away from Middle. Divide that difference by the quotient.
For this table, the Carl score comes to 2.3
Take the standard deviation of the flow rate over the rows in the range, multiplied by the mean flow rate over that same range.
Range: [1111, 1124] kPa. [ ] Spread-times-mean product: 1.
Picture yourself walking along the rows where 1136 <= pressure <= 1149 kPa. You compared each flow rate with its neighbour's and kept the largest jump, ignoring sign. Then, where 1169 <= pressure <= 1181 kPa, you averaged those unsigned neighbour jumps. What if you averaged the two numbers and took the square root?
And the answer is 0.951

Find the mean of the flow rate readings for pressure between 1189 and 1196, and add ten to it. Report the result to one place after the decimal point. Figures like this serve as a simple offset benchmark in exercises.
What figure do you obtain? 19.6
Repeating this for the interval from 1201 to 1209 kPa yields 18.8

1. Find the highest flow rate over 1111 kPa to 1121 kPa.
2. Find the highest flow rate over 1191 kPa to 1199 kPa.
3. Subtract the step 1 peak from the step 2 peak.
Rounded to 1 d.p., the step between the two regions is 1.6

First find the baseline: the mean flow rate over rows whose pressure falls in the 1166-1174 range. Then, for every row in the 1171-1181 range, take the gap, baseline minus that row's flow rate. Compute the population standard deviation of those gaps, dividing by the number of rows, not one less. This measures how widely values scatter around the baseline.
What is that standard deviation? 1.19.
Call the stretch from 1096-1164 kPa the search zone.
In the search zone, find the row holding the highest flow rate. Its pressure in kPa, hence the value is 1105.0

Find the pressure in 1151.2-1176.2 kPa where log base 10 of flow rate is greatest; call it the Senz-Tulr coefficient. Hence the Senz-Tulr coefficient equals 1175.0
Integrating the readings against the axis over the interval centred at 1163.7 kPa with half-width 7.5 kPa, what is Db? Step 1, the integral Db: 78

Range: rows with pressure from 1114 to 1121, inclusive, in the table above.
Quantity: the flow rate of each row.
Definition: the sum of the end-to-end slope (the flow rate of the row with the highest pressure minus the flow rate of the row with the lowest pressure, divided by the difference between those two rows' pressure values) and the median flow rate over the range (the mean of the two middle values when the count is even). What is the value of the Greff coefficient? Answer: 7.7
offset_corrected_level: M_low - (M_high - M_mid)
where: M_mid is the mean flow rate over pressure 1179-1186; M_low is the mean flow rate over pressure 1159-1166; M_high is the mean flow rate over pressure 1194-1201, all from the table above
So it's 6.6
